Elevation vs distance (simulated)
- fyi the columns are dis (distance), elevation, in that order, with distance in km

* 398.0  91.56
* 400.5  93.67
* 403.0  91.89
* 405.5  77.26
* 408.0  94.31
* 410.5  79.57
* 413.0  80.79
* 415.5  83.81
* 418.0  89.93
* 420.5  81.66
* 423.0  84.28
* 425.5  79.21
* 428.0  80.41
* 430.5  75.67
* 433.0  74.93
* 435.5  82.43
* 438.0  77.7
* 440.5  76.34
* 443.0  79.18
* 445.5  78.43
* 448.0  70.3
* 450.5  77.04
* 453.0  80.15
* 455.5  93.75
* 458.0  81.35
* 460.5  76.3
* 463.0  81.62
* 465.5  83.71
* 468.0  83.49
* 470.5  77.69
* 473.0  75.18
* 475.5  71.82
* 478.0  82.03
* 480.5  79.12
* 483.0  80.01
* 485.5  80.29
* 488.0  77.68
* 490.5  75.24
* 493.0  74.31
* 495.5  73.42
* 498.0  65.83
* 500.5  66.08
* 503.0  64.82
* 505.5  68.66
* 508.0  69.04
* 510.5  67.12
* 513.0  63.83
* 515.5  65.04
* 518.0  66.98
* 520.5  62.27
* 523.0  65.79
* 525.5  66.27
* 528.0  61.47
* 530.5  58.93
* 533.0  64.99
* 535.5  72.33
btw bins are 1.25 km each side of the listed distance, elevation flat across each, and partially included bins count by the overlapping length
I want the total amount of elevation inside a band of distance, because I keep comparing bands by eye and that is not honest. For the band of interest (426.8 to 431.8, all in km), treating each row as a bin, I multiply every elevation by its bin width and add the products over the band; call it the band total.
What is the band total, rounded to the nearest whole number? 390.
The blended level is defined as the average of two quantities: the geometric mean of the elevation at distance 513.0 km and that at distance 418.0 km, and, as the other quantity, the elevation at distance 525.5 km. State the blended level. 71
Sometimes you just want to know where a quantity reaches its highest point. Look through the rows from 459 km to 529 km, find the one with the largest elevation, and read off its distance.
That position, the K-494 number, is 465.5 km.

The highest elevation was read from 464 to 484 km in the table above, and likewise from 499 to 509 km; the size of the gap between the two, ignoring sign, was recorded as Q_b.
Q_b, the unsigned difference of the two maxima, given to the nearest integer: 15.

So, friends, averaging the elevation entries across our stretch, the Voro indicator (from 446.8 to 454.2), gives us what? 75.8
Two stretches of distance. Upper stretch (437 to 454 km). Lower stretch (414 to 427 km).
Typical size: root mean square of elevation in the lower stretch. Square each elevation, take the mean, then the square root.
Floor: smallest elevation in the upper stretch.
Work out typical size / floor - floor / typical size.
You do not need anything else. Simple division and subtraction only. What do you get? 0.35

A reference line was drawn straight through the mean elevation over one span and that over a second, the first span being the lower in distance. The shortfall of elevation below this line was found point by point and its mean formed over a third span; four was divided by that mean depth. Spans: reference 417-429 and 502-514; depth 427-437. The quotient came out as 1.3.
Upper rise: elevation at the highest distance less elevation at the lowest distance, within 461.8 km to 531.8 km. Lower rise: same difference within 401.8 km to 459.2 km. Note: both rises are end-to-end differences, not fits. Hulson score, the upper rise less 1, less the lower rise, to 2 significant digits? -13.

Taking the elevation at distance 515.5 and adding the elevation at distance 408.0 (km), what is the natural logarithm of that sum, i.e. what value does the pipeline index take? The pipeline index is 5.07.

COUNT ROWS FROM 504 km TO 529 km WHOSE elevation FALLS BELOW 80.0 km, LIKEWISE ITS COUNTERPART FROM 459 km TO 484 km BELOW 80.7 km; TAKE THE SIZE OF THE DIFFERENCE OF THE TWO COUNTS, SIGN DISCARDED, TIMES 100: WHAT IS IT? 400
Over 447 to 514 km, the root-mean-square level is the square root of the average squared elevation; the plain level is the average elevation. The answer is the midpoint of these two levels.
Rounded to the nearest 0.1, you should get 75.7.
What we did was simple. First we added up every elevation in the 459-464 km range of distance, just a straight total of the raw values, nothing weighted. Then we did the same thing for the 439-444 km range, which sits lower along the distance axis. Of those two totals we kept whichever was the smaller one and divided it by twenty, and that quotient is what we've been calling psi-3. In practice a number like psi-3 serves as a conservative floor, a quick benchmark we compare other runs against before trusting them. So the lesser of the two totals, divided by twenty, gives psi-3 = 7.8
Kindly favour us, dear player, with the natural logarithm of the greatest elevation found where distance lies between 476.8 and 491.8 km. 4.41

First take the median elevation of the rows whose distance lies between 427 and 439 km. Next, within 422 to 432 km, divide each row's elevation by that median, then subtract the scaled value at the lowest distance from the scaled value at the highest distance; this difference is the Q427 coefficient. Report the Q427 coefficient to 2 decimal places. -0.11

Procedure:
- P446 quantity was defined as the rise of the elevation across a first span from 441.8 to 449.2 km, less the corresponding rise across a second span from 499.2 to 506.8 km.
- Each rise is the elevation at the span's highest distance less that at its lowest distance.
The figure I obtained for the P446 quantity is -11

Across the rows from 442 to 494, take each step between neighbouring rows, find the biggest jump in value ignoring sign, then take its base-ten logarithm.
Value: 1.13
